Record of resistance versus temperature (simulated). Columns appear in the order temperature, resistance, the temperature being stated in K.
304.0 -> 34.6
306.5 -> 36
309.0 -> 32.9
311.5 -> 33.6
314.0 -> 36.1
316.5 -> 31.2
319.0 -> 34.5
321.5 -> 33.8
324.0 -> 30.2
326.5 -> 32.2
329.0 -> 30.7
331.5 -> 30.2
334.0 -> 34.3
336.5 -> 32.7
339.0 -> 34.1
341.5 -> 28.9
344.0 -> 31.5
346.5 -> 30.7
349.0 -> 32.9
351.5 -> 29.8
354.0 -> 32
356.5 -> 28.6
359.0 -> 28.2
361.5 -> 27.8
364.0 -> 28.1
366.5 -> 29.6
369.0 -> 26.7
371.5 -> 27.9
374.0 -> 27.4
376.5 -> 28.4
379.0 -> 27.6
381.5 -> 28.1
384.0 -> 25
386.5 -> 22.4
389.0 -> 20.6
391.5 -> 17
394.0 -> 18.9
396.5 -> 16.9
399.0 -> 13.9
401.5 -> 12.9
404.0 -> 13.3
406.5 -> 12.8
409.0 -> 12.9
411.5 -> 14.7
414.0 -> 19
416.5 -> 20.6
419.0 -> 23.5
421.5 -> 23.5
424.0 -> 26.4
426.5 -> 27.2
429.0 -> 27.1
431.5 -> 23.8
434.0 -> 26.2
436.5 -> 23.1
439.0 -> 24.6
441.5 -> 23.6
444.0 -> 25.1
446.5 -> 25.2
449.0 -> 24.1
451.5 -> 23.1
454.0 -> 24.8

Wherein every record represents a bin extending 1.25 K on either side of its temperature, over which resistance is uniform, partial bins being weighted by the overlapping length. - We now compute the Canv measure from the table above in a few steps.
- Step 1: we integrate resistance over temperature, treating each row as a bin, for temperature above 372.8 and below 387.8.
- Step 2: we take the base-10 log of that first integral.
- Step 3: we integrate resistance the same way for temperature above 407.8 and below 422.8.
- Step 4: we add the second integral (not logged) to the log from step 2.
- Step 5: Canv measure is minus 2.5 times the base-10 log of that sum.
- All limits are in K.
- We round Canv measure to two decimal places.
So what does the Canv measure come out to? -6.15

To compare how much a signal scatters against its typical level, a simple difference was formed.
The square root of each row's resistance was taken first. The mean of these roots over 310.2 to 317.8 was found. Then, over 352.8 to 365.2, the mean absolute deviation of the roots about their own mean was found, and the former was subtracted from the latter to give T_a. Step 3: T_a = -5.69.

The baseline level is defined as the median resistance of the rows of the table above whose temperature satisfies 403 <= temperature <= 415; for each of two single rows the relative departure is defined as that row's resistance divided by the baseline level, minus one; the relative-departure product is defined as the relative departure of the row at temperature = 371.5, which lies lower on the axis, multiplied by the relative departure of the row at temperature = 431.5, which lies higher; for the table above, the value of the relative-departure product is 0.87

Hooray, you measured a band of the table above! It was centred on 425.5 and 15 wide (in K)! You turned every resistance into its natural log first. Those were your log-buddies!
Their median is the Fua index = 3.22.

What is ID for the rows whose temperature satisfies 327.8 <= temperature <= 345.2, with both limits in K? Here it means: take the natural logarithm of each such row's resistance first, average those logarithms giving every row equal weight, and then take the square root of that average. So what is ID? 1.86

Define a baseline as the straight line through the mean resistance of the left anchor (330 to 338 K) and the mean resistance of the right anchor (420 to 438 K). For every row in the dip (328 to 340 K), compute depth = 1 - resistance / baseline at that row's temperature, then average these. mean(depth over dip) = 0.000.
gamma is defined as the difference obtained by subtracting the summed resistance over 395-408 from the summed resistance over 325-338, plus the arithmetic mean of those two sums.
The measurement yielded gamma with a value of 205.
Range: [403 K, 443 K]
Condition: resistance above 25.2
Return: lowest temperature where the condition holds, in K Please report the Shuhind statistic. 424.0 K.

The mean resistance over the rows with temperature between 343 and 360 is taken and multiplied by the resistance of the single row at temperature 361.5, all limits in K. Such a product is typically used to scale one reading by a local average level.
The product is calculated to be 849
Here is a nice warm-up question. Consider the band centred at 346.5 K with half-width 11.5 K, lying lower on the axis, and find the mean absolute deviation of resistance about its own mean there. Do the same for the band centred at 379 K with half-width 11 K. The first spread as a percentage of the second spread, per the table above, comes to 70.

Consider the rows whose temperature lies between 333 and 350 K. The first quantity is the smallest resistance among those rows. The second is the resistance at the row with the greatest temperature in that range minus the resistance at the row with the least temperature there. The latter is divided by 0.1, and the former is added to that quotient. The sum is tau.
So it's 15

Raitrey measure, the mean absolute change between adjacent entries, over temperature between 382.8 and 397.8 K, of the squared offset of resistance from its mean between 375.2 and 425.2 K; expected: 10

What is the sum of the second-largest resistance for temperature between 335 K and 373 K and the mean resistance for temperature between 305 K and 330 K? 66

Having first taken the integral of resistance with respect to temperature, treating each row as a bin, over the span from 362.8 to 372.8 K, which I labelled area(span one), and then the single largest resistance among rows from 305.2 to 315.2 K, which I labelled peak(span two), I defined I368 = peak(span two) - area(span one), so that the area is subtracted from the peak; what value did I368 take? -245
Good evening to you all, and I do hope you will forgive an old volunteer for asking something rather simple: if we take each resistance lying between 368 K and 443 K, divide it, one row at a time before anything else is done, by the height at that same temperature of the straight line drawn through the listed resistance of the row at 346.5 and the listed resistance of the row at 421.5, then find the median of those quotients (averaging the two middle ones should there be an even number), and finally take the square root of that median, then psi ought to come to 0.98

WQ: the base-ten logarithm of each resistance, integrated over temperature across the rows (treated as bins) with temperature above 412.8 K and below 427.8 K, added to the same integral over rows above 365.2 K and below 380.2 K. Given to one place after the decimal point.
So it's 42.2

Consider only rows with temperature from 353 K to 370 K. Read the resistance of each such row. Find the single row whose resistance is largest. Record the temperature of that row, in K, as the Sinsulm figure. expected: 354.0 K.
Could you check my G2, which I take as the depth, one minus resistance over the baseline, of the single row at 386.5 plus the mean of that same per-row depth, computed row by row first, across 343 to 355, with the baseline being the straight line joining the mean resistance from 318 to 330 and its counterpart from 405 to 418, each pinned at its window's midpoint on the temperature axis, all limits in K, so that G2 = -0.22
